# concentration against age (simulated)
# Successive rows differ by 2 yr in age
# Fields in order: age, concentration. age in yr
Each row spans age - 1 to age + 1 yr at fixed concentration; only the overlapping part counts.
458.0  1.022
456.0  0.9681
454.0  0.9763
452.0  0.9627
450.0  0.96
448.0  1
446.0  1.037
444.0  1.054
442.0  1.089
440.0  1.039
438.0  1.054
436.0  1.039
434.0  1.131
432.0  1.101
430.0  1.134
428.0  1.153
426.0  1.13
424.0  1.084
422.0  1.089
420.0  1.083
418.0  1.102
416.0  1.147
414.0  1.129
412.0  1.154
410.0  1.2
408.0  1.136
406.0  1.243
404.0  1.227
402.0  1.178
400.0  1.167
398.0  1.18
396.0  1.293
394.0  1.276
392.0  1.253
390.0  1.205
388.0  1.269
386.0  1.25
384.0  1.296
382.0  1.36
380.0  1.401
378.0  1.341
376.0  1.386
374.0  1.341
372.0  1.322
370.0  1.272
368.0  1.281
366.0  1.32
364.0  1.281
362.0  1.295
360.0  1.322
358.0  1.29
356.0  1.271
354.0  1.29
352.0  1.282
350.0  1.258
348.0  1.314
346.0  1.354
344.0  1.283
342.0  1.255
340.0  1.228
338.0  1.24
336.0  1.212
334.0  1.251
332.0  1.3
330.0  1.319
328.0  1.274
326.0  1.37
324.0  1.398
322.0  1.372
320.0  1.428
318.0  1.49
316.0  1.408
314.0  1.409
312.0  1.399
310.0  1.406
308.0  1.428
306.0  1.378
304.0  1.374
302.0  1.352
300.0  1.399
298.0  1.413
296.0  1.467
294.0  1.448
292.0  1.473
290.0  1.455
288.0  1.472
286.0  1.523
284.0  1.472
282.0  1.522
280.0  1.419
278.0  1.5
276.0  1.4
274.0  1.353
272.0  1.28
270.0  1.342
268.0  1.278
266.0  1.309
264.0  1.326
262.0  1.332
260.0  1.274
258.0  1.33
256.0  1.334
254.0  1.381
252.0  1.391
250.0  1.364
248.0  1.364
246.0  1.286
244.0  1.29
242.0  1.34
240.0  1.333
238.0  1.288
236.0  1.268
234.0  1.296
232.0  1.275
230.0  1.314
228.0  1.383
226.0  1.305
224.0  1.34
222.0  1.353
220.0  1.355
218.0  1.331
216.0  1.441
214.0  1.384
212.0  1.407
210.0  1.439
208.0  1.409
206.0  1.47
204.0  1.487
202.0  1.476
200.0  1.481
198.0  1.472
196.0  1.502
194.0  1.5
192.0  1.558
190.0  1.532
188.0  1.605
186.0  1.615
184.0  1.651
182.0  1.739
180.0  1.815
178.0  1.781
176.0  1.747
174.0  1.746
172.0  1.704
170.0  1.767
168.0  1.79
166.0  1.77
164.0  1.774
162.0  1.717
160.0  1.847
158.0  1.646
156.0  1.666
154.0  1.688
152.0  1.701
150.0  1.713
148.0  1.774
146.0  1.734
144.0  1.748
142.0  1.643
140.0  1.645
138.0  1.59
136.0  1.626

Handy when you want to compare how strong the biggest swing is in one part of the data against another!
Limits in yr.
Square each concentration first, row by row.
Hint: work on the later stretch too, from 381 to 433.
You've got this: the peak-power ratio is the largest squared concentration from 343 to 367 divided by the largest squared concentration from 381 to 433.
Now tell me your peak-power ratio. 1.0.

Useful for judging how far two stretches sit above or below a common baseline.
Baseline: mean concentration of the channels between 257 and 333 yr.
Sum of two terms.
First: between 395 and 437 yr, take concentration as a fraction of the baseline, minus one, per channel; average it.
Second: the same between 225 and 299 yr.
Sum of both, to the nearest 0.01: -0.19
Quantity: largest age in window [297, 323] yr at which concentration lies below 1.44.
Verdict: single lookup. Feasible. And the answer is 322.0 yr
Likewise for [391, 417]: 416.0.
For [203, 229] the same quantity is 228.0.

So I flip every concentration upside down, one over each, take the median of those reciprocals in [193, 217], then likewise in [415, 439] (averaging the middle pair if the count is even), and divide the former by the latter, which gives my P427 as 0.75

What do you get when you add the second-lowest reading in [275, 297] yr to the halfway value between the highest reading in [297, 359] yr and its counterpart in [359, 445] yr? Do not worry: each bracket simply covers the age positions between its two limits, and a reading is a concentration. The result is 2.86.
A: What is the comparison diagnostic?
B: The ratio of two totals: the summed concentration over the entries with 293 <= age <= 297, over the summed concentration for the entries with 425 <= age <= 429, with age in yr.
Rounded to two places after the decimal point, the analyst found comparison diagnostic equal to 1.28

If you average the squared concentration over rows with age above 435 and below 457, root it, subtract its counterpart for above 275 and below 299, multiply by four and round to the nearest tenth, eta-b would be -1.8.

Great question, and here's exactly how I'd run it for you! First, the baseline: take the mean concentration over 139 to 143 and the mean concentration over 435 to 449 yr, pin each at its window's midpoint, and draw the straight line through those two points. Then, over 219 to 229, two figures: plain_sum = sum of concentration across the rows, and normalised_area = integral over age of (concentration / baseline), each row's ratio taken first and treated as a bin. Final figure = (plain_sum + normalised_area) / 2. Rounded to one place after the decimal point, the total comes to 7.9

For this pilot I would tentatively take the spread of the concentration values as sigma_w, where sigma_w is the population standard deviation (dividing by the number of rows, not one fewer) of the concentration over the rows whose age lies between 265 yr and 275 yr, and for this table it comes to 0.031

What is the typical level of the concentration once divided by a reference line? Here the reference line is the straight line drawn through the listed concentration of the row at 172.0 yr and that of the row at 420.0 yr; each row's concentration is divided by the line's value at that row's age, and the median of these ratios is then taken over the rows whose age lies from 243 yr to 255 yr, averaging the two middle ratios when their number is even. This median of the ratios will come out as 0.90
